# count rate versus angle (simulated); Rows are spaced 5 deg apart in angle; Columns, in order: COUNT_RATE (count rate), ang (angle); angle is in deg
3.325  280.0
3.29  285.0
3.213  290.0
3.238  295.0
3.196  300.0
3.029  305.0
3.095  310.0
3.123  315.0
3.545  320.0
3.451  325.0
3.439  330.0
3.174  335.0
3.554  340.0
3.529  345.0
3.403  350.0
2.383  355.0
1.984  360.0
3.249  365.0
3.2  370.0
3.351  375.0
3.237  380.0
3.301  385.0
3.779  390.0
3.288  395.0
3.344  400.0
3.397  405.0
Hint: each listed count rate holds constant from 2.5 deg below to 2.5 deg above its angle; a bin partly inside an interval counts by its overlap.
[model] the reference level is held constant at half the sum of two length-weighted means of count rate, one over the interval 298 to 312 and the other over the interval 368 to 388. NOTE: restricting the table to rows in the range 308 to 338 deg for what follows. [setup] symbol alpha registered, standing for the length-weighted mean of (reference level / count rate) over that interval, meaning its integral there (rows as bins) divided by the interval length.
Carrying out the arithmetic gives 0.97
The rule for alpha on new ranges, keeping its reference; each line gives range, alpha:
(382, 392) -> 0.91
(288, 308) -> 1.01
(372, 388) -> 0.97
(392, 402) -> 0.96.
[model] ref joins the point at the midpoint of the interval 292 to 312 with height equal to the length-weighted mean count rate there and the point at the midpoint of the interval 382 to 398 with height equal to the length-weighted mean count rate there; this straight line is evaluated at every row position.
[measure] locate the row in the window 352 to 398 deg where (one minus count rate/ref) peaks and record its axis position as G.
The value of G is 360.0 deg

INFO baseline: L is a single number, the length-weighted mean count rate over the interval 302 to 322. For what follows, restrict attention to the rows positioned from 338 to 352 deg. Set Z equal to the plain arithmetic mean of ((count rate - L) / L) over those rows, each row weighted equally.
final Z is 0.10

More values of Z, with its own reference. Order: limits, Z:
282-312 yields 0.00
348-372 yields -0.11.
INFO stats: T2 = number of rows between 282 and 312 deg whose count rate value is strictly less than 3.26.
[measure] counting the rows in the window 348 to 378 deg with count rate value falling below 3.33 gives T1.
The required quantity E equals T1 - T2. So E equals -1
